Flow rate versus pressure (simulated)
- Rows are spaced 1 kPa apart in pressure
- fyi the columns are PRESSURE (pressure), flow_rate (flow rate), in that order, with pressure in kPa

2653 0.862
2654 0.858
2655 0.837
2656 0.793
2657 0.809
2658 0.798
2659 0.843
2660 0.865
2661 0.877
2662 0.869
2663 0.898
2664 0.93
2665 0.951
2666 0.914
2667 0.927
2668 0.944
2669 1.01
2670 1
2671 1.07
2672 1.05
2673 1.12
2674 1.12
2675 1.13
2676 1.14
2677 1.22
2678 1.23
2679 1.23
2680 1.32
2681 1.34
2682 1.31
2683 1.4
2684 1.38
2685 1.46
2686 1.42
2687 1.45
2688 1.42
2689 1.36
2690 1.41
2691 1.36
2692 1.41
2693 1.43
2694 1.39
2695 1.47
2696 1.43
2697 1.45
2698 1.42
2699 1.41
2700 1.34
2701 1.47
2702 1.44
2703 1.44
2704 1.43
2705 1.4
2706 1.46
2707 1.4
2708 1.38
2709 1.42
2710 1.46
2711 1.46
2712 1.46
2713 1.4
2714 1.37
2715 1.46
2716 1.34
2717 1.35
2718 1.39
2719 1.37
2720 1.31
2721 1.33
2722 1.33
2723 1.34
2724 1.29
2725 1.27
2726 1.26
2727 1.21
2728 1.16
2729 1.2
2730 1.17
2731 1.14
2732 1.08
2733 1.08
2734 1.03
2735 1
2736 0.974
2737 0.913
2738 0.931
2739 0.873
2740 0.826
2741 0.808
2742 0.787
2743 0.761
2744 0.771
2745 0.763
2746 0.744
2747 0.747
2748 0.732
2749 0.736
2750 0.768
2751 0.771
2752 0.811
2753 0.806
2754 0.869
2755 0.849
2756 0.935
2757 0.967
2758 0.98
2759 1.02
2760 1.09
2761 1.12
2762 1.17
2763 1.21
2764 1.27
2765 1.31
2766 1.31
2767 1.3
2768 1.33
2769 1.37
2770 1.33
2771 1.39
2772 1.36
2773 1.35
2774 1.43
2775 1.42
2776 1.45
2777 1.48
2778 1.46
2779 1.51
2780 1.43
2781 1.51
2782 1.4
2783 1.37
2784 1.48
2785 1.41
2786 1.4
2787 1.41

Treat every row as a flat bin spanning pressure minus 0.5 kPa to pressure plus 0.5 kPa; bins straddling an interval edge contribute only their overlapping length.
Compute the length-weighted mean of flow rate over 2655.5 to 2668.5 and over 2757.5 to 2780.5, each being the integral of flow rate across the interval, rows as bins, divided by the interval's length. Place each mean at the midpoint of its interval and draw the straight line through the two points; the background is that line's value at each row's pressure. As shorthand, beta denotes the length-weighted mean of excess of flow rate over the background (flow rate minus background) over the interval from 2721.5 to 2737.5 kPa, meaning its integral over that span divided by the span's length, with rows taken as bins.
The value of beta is 0.0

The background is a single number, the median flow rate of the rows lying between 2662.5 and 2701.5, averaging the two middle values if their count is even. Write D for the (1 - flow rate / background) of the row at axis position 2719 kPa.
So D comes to -0.022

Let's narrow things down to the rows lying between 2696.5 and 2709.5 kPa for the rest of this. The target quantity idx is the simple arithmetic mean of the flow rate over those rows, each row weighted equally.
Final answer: 1.42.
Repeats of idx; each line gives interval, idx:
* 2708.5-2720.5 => 1.40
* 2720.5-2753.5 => 0.98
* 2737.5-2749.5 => 0.79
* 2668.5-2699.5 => 1.30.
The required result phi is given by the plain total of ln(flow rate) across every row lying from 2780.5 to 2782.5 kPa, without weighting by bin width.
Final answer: 0.75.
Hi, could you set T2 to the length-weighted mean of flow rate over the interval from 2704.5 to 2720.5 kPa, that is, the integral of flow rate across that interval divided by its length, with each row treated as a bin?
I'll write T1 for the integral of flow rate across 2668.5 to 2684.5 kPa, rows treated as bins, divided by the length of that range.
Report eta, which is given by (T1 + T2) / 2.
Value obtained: 1.30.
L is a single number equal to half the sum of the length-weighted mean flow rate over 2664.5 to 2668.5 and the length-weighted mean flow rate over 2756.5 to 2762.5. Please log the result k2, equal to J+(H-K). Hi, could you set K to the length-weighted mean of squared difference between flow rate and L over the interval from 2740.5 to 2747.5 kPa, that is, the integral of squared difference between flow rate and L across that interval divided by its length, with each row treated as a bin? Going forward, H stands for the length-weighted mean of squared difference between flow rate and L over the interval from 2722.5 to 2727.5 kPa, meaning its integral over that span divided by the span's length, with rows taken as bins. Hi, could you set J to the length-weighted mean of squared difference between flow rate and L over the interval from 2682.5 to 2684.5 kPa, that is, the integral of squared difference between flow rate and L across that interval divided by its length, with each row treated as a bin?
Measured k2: 0.182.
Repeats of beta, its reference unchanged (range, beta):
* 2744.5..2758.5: -0.4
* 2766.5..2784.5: 0.1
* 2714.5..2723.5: 0.3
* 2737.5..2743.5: -0.4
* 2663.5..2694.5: 0.3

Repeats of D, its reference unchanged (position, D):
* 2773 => -0.007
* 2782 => -0.045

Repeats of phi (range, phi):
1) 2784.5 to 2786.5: 0.68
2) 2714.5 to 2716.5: 0.67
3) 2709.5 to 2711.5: 0.76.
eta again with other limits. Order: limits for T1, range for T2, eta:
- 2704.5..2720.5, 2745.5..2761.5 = 1.14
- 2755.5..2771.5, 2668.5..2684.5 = 1.19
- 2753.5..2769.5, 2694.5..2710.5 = 1.28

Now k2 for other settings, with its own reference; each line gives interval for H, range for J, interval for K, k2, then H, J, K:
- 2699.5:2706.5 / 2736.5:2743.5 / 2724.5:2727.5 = 0.150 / 0.19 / 0.03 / 0.06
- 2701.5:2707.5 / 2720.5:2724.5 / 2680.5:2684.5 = 0.163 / 0.19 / 0.11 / 0.13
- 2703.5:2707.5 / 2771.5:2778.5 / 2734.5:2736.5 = 0.366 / 0.18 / 0.18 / 0.00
